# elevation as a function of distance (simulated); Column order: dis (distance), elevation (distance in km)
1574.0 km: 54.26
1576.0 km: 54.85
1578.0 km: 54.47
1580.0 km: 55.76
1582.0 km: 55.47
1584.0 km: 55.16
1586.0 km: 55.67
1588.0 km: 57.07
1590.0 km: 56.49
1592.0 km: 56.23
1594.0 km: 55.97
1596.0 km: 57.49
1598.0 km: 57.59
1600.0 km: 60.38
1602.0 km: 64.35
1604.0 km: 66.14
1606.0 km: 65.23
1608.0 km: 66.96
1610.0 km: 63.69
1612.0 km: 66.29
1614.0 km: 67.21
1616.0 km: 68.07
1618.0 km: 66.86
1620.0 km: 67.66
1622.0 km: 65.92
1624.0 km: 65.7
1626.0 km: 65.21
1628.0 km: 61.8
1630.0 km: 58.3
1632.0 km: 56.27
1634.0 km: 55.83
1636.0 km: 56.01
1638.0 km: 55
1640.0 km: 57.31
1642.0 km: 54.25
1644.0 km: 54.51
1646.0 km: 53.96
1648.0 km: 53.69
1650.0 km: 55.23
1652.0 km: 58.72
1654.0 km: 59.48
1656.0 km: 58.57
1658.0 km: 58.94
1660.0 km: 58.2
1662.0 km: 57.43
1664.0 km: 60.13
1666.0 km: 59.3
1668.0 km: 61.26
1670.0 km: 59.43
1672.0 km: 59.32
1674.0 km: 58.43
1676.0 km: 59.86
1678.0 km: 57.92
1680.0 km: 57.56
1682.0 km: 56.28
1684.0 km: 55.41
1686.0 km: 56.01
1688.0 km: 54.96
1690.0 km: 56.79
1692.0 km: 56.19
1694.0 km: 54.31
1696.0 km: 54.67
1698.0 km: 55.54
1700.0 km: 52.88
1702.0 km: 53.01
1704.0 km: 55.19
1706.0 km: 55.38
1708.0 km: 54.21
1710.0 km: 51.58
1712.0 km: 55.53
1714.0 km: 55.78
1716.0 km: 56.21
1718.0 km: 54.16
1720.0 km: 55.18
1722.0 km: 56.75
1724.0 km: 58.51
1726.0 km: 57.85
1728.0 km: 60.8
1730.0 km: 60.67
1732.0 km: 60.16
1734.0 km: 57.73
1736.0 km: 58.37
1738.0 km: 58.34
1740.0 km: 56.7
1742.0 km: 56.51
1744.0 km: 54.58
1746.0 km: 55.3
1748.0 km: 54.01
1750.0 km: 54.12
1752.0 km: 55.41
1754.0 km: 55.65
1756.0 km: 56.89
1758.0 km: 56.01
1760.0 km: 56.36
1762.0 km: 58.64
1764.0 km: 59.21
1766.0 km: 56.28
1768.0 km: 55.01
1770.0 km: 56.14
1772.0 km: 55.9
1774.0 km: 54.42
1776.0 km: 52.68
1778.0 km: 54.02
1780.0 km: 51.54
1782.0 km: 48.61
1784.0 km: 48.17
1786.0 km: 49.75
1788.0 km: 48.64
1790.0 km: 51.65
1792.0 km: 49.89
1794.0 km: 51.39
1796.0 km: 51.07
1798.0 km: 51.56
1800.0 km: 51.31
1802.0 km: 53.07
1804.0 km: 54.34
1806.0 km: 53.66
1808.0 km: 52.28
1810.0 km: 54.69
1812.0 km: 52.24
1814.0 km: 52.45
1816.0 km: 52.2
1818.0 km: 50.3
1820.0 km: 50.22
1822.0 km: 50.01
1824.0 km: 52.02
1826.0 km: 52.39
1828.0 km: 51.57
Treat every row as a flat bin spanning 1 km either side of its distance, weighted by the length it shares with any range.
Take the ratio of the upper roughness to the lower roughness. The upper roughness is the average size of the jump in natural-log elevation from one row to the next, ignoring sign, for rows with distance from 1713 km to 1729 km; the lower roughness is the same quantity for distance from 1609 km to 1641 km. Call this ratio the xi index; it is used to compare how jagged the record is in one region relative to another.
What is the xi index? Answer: 1.12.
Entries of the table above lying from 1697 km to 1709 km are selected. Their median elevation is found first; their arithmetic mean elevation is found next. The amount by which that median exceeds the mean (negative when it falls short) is 0.3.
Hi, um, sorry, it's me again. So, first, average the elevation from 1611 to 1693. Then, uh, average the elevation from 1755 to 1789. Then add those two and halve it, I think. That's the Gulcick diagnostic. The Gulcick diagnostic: 57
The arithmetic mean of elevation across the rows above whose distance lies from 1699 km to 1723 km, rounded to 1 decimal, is 54.7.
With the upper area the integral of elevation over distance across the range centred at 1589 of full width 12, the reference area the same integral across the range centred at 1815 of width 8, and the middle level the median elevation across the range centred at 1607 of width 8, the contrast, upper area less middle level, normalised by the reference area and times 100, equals 147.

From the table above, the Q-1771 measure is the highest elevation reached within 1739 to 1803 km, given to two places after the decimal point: 59.21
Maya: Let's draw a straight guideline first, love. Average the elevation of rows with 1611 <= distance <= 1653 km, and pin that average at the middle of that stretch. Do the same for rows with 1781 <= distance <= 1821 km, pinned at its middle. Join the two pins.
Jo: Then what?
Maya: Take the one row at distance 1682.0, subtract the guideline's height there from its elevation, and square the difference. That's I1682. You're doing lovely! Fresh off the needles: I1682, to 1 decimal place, 1.7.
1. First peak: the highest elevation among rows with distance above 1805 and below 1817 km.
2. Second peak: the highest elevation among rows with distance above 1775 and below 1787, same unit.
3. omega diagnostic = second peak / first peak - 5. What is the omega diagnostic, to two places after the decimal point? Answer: -4.01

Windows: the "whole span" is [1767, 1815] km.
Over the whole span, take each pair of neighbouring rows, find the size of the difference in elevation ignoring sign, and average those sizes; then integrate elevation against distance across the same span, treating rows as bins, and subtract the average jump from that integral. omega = 2508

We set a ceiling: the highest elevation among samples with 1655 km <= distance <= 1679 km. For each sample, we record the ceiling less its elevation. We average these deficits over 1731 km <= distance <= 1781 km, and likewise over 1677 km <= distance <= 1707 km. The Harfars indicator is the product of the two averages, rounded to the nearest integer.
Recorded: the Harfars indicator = 30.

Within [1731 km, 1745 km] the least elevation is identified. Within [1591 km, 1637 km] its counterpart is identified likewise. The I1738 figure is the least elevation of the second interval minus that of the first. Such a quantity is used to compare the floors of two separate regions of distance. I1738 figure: 1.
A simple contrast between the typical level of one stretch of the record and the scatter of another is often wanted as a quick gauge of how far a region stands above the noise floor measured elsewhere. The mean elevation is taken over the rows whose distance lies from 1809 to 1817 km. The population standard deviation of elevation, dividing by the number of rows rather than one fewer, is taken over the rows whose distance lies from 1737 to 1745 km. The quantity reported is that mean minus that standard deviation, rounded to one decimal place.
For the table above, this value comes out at 51.6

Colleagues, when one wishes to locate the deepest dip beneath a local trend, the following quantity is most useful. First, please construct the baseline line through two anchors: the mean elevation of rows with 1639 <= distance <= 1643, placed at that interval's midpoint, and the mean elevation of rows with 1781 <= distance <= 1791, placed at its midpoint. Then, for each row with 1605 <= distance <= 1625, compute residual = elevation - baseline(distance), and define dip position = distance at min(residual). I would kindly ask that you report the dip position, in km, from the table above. 1610.0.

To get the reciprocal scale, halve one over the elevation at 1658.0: 0.0085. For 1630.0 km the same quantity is 0.0086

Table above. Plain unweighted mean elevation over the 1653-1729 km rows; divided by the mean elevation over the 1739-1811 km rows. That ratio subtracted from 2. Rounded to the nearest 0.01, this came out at 0.94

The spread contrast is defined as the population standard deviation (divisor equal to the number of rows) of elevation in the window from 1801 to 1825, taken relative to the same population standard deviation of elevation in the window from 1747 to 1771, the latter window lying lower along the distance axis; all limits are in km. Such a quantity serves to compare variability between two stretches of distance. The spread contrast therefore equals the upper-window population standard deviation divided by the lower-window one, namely 1.0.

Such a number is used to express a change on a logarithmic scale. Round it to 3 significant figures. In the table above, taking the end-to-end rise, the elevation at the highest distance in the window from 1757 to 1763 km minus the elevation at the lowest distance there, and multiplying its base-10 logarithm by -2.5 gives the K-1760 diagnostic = -1.05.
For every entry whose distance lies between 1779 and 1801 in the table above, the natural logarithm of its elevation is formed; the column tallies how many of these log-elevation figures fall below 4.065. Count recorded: 11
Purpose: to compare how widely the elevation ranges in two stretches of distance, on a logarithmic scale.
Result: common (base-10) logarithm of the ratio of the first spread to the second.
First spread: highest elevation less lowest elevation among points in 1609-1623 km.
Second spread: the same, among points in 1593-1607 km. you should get -0.37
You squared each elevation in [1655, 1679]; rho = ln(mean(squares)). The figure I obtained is 8.16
